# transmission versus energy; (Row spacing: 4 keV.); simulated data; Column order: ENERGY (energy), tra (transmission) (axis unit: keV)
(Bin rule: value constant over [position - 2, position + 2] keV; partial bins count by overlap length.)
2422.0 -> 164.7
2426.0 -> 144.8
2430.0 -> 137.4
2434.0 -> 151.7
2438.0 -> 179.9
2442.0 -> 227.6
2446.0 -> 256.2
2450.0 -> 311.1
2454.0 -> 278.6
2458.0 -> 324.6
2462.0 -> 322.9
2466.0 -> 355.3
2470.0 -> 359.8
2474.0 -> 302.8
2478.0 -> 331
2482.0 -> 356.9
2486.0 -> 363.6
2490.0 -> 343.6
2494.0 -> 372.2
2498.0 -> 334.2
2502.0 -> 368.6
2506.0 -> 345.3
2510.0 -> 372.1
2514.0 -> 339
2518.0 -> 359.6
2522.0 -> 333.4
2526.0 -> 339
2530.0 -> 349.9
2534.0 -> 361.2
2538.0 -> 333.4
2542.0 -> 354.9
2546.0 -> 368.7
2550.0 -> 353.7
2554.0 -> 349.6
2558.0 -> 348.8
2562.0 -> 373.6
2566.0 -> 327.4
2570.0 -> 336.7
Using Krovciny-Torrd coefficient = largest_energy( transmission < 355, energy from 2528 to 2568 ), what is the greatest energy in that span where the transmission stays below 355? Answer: 2566.0 keV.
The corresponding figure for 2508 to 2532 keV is 2530.0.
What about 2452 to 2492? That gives 2490.0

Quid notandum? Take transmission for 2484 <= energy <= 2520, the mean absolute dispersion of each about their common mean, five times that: 66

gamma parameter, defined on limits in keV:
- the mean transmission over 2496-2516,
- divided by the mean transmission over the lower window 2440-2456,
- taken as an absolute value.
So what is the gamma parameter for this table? 1.3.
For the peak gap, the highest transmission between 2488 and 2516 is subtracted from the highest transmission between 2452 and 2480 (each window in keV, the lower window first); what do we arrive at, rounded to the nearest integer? -12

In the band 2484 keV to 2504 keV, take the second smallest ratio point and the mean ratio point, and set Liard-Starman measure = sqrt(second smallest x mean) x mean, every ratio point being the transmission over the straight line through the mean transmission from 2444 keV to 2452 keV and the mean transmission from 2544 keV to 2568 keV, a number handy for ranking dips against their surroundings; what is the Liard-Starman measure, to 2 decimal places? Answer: 1.28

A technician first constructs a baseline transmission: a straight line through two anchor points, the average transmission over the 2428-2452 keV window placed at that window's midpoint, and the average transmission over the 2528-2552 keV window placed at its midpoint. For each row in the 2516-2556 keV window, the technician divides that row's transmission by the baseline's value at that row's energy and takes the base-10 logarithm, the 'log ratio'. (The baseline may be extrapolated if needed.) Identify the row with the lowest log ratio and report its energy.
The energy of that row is 2554.0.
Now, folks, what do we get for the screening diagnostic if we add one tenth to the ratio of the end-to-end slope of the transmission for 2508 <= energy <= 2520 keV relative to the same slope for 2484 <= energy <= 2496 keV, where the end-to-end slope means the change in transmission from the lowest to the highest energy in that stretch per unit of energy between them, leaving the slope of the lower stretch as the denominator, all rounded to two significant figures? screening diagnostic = -1.4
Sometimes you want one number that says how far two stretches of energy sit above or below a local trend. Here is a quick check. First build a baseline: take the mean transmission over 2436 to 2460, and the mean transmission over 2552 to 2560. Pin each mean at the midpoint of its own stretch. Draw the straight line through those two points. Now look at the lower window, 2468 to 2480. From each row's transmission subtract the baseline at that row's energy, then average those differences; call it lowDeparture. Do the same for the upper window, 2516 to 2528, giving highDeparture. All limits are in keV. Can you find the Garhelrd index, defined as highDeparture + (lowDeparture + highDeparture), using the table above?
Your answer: 91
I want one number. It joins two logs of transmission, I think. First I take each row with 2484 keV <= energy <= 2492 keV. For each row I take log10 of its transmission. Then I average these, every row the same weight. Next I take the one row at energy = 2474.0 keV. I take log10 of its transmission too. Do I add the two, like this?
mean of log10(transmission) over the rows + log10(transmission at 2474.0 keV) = 5.03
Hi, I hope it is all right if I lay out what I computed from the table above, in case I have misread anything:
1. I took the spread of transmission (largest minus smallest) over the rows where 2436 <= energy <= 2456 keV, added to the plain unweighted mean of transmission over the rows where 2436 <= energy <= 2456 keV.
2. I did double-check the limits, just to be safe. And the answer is 382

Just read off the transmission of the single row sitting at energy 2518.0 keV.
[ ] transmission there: 359.6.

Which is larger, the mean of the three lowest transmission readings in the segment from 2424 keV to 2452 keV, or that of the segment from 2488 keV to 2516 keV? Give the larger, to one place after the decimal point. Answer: 338.9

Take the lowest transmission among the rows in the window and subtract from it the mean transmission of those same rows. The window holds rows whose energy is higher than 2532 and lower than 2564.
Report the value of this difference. -22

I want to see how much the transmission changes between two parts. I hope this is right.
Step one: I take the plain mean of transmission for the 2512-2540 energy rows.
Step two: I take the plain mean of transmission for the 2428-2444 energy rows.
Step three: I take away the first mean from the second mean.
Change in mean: -171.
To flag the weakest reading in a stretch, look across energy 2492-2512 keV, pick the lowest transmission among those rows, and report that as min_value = 334.2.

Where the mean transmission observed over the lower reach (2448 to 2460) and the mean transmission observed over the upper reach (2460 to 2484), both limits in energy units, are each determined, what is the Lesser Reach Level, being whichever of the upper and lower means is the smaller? 305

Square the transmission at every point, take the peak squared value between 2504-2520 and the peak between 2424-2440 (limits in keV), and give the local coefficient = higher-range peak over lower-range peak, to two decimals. 4.28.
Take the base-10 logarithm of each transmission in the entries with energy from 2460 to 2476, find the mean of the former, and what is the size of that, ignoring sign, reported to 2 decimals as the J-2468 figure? 2.52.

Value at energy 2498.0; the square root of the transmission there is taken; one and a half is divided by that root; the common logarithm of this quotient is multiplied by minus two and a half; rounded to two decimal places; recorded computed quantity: 2.71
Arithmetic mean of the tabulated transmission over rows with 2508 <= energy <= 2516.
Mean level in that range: 356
